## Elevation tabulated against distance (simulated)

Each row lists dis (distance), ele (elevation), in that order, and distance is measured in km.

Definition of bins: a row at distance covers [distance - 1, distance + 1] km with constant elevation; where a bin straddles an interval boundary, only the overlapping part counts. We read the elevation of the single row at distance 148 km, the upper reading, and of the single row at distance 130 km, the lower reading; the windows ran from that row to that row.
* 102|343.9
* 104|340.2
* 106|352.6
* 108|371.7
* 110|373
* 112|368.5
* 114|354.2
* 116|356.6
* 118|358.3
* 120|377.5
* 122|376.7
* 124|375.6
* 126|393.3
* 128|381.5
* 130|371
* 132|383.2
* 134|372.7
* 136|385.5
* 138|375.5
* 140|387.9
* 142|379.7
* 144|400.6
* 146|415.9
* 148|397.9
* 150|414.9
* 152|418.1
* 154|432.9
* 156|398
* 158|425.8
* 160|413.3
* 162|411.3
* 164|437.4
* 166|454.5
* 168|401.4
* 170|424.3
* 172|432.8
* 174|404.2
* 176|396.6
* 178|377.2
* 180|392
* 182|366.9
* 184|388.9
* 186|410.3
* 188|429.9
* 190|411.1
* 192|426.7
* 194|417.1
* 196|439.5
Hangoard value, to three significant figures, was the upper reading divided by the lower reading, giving 1.07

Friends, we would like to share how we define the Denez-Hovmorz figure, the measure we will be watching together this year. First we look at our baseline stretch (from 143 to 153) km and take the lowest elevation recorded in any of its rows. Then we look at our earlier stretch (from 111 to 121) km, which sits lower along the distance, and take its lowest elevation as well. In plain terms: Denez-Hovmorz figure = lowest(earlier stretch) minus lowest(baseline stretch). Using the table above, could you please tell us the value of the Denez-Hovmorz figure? -44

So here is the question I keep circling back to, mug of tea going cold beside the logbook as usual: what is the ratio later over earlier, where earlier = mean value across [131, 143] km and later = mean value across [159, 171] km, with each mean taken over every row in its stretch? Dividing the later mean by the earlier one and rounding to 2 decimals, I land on 1.11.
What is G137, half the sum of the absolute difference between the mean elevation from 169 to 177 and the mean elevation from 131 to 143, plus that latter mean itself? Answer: 207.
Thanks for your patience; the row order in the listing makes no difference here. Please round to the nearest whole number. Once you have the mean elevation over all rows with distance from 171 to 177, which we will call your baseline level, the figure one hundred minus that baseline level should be -311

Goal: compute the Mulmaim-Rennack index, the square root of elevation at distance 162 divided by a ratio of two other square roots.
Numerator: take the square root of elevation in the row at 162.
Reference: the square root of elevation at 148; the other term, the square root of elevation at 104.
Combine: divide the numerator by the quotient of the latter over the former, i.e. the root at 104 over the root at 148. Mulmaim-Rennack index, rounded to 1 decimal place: 21.9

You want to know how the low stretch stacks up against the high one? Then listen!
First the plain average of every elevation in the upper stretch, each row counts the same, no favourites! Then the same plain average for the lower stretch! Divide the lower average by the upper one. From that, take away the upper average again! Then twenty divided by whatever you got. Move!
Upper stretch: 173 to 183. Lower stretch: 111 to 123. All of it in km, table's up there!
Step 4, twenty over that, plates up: -0.052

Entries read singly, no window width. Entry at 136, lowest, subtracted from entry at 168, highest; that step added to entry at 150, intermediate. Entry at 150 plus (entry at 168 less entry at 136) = 431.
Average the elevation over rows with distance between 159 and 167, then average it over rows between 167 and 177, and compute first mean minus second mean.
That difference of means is 17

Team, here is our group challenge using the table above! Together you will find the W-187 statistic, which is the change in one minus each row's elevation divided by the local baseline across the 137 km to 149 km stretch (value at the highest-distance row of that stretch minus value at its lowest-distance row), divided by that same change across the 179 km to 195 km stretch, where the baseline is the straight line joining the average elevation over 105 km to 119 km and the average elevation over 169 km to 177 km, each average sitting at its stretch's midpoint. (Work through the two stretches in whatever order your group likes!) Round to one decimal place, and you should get 1.1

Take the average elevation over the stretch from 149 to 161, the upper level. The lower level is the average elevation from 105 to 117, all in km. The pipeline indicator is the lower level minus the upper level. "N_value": -54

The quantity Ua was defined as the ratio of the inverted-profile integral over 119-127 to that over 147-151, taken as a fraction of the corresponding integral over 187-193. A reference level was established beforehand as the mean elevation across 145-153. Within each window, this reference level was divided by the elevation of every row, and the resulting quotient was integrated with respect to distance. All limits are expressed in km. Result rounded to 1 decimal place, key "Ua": 0.4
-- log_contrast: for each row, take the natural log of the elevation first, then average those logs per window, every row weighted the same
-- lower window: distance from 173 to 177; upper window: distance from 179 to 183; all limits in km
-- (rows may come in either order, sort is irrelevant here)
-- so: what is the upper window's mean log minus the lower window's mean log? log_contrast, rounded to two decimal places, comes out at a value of -0.05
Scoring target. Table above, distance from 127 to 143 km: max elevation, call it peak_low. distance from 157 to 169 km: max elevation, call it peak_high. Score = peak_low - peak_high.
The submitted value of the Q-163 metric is -67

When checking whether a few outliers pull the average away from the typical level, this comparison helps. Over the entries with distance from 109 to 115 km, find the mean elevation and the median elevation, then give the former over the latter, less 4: -3.01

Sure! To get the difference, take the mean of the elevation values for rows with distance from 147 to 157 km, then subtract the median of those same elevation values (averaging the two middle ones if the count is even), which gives -2.5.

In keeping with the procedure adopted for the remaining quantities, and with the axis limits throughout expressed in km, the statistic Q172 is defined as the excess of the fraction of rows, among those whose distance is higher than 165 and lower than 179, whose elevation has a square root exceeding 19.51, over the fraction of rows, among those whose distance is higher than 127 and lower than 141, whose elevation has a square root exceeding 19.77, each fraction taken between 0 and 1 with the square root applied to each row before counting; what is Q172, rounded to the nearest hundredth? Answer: 0.86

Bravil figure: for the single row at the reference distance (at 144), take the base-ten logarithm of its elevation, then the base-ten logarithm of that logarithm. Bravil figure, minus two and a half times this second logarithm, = -1.039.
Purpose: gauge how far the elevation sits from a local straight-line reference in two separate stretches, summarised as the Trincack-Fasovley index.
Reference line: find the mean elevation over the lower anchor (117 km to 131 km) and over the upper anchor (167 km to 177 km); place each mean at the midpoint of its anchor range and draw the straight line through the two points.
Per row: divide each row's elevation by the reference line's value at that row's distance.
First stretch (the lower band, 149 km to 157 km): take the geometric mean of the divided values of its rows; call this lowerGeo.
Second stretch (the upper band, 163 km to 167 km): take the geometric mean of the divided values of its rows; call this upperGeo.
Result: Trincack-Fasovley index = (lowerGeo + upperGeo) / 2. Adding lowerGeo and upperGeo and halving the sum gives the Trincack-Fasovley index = 1.07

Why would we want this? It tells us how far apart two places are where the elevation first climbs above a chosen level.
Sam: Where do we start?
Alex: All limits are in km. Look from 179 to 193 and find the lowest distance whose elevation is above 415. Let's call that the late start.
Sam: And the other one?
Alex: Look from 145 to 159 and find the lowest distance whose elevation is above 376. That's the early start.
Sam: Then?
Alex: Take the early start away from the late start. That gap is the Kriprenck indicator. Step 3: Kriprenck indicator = 42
